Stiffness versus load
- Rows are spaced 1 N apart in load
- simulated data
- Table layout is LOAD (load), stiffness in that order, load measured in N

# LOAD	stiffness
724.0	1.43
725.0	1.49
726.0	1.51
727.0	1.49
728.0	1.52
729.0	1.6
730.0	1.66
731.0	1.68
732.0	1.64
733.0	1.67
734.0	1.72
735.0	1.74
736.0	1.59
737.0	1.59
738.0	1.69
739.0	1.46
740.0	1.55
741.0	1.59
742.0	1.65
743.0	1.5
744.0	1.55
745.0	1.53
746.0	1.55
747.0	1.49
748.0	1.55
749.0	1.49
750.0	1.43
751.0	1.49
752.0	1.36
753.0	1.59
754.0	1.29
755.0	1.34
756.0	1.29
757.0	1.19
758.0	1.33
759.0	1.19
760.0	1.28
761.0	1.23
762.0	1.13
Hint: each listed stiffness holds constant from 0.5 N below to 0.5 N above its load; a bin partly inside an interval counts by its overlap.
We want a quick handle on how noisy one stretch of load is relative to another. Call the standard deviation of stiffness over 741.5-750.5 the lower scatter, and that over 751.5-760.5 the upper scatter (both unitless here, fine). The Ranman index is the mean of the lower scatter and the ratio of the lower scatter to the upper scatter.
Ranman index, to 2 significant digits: 0.29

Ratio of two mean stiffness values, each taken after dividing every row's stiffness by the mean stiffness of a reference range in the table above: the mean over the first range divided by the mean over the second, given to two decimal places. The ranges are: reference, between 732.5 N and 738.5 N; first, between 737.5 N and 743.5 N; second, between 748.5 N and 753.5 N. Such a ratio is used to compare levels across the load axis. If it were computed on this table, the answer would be 1.07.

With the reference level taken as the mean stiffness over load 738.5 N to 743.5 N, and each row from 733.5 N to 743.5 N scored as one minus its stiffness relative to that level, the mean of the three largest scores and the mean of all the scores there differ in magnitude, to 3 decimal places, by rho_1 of 0.068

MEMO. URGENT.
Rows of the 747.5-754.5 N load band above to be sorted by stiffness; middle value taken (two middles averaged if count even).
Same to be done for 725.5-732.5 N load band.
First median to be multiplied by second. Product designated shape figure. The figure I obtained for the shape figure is 2.4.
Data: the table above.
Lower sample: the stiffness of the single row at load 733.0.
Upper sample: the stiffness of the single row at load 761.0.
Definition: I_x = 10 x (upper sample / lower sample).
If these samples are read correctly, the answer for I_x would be 7.4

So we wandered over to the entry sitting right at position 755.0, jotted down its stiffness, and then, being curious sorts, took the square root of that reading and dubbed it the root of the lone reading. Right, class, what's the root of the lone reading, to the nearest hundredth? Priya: 1.16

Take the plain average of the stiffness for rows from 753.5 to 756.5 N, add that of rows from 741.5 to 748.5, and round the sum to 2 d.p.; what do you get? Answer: 2.85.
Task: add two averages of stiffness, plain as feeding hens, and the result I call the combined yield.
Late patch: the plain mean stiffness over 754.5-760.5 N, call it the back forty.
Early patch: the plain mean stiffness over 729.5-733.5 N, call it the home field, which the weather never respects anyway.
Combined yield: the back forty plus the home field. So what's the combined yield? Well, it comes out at 2.93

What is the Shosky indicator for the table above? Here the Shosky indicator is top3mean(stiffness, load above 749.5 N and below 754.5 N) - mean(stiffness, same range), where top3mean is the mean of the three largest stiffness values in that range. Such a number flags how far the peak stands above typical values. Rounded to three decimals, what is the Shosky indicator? 0.071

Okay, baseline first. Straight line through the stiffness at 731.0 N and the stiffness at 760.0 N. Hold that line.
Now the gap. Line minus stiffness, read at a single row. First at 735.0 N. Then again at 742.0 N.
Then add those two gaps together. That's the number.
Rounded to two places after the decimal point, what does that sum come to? -0.24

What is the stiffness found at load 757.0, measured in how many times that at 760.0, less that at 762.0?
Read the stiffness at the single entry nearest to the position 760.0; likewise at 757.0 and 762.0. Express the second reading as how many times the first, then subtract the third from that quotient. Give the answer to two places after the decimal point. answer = -0.20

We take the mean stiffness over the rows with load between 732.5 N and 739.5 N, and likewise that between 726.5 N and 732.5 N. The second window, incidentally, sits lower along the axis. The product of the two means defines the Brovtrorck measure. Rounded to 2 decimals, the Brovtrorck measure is 2.62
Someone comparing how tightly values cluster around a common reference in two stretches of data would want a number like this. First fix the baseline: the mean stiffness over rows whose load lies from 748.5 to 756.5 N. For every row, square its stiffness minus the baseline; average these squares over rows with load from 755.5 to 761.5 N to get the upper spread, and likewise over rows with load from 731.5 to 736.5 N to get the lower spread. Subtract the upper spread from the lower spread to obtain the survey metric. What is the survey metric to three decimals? 0.044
